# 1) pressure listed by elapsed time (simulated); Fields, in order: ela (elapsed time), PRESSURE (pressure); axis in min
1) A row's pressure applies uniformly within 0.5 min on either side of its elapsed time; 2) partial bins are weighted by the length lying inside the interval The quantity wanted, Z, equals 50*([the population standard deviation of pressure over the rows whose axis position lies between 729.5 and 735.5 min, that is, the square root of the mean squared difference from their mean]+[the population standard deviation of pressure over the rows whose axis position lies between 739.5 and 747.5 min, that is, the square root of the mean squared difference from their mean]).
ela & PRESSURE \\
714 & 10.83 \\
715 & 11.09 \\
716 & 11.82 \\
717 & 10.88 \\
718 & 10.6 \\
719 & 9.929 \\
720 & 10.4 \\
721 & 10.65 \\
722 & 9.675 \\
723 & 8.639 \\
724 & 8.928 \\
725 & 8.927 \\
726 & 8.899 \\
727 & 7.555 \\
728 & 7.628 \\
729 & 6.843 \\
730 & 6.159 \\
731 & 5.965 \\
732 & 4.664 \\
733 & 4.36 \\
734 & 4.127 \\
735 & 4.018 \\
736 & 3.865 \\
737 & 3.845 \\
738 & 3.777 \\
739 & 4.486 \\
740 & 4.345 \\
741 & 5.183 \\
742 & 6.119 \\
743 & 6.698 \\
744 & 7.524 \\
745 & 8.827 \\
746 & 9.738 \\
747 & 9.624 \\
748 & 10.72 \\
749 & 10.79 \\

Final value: 138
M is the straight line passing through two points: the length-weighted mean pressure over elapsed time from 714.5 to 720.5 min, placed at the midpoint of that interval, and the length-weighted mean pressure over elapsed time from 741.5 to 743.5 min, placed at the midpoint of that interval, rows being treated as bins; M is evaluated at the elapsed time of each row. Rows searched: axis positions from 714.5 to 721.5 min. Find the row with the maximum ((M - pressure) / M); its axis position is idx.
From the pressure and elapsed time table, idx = 719 min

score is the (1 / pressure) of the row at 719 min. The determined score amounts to 0.10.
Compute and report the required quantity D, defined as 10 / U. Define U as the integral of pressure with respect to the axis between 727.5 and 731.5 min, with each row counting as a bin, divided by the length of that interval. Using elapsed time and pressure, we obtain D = 1.50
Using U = 6.6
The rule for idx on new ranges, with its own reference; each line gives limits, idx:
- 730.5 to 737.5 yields 736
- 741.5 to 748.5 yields 742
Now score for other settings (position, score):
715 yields 0.09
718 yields 0.09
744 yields 0.13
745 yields 0.11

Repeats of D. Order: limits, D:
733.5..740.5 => 2.46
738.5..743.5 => 1.86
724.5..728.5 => 1.21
